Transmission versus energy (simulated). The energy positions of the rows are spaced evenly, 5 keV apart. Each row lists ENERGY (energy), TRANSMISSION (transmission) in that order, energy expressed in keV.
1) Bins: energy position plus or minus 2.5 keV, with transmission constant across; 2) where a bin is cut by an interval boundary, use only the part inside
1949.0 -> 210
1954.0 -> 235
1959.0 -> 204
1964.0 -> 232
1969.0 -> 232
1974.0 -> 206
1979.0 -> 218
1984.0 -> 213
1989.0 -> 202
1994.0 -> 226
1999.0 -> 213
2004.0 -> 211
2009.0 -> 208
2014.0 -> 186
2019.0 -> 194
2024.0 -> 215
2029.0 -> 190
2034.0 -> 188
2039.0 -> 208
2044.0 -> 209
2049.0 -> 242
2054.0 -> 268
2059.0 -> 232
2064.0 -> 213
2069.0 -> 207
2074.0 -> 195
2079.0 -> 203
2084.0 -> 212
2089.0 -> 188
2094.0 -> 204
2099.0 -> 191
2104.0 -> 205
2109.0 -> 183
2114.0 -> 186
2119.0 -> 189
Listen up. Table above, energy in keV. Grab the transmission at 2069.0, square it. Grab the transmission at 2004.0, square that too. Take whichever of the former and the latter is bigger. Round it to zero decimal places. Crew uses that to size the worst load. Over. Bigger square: 44521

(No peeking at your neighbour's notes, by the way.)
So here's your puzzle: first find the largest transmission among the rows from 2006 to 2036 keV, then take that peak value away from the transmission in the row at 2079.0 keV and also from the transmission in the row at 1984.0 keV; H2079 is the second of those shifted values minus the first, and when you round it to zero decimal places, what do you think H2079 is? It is 10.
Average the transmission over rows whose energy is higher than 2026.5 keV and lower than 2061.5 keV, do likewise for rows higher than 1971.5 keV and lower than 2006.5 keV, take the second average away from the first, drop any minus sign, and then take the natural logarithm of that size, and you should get 1.9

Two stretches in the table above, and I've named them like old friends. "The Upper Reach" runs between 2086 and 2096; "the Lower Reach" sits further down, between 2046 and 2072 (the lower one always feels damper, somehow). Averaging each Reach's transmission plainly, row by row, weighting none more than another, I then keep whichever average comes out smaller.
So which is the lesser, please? 196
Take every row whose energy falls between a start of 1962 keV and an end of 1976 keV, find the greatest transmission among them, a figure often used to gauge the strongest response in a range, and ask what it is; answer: 232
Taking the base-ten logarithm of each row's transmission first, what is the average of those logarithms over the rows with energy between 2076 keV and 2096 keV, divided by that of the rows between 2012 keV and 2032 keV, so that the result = 1.005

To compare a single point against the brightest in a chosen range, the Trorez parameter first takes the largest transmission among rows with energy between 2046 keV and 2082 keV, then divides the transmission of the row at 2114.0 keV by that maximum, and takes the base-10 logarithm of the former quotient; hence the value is -0.159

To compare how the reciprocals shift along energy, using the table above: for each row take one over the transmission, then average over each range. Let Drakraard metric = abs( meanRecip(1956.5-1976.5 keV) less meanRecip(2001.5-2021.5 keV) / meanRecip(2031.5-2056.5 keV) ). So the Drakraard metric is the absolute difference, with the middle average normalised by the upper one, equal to 1.10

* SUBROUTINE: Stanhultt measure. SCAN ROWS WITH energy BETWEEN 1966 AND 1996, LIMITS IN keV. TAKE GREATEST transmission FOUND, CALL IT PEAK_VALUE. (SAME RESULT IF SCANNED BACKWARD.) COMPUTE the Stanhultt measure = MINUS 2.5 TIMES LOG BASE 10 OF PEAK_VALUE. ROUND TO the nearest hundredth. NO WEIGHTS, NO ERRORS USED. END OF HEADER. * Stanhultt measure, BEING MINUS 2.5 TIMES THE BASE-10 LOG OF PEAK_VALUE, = -5.91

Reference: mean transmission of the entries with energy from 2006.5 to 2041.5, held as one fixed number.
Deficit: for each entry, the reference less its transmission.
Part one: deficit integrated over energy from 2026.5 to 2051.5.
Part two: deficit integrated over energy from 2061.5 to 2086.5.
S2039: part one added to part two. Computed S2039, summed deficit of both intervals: -414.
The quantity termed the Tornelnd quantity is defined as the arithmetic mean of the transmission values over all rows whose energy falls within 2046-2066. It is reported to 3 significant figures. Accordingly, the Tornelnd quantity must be 239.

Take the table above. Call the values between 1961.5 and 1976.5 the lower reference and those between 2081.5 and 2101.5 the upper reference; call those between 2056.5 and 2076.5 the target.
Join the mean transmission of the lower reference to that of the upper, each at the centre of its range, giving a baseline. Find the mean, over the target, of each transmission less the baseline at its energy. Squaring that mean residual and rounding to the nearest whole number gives 64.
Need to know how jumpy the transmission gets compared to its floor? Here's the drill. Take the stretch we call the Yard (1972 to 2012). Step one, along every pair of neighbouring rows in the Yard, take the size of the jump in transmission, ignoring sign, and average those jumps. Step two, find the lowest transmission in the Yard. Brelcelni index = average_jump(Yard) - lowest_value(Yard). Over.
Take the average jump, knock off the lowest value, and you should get -192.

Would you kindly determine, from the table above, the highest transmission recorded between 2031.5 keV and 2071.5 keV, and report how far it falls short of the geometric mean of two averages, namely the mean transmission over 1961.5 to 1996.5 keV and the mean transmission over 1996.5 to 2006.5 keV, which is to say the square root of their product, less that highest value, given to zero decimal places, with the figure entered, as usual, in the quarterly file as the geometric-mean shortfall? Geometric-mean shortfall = -53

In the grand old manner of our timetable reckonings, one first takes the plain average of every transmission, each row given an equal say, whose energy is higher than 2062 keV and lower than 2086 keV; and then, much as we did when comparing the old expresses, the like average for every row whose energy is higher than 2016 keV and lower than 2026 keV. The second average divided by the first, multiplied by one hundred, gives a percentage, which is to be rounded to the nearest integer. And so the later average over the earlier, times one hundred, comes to 99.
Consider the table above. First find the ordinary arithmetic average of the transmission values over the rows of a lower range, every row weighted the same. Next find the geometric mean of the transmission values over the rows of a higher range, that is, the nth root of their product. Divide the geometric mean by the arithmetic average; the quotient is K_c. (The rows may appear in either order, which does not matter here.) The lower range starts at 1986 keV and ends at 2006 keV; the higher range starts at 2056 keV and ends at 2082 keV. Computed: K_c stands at 0.98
